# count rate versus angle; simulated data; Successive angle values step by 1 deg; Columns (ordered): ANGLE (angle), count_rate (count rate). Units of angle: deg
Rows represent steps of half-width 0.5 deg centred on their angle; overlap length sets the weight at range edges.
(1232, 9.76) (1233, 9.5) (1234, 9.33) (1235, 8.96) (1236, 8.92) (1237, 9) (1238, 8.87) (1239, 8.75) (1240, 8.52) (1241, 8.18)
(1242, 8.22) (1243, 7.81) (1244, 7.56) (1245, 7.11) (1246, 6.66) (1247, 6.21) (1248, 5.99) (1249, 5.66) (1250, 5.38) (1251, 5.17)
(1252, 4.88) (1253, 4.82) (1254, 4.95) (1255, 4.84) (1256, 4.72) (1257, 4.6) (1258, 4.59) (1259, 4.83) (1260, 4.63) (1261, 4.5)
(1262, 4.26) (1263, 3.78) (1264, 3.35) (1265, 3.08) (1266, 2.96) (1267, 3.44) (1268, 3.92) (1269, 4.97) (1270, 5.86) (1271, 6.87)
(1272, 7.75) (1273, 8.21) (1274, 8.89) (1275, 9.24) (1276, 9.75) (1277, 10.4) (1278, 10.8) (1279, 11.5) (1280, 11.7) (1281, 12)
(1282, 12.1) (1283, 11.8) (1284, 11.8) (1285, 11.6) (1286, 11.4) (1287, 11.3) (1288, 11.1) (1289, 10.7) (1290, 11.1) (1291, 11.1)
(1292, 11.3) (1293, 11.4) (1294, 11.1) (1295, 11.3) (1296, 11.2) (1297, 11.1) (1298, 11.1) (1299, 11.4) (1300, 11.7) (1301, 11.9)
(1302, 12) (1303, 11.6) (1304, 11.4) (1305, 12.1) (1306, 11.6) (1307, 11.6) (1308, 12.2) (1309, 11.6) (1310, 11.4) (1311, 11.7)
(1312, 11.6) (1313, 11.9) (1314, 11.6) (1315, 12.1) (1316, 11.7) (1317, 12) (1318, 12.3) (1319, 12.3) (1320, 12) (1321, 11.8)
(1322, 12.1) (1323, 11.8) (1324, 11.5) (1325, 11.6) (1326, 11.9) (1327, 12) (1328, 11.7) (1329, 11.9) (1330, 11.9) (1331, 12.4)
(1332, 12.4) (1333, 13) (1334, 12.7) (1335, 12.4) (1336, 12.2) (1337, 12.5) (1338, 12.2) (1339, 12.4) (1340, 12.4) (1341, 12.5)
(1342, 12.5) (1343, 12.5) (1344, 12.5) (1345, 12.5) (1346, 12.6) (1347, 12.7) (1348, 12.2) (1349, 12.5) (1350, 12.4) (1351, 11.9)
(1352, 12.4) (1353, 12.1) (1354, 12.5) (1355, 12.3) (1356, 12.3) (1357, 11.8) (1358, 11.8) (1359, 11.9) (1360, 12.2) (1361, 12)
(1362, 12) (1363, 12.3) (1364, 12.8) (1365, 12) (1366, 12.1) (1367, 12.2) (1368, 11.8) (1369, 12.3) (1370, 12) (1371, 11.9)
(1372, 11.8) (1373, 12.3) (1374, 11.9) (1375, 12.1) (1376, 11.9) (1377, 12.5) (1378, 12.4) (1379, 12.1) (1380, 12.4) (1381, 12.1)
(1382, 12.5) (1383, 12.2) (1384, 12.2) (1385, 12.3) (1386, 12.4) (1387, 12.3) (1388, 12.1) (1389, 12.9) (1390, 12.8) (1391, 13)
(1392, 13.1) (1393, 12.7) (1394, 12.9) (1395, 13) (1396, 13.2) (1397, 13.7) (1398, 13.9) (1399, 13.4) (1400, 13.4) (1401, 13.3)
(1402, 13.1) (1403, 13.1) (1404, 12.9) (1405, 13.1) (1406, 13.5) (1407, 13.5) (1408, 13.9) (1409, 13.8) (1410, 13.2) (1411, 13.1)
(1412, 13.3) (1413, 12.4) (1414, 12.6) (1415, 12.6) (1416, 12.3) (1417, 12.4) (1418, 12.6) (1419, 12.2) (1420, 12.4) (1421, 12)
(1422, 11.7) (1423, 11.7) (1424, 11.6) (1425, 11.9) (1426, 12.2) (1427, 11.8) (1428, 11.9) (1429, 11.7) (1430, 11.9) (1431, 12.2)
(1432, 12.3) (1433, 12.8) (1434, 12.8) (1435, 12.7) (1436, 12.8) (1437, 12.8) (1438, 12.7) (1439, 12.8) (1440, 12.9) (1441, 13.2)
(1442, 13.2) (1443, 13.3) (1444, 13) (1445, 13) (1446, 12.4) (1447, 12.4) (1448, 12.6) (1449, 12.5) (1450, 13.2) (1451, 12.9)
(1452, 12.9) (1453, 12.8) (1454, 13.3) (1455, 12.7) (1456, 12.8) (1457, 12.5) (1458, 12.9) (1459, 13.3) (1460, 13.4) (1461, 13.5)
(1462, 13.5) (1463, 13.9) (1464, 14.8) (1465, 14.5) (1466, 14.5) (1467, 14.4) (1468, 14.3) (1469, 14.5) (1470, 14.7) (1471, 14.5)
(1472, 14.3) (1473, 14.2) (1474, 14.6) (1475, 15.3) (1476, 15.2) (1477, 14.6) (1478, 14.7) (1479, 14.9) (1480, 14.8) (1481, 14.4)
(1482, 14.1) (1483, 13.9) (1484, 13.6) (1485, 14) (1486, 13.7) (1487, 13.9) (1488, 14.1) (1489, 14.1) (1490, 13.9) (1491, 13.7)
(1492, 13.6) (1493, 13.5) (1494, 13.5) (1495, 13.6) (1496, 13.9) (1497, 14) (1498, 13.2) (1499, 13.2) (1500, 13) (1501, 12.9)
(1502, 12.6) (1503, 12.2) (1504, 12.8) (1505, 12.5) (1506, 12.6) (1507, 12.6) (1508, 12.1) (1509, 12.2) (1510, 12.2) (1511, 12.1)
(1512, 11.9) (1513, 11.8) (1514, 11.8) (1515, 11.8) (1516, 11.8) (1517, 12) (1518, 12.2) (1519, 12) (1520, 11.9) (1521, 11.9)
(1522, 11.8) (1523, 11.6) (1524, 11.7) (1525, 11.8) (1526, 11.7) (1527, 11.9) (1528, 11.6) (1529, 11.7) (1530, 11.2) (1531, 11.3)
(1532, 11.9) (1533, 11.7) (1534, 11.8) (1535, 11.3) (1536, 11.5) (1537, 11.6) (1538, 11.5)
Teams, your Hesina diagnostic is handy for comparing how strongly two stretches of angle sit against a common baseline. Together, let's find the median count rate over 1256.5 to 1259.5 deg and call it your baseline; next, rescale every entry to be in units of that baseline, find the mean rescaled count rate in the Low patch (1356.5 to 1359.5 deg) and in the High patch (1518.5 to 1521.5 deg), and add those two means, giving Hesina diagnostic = 5.2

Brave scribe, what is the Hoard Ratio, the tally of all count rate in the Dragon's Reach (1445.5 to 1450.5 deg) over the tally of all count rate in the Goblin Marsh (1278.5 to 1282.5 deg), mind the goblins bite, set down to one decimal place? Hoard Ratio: 1.3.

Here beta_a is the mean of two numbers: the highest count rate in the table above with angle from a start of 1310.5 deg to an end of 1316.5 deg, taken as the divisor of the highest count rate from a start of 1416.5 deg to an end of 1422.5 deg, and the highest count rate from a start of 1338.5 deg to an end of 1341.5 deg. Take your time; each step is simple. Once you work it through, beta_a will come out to 6.8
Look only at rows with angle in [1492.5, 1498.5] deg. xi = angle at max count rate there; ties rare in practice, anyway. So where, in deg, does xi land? 1497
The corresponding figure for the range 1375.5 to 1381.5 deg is 1377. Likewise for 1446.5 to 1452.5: 1450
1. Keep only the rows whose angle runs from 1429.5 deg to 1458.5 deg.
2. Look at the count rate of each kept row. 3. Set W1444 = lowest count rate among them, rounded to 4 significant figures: 11.90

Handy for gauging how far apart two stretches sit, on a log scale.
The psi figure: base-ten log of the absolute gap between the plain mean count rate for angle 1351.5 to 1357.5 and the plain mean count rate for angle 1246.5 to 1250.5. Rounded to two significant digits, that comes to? 0.81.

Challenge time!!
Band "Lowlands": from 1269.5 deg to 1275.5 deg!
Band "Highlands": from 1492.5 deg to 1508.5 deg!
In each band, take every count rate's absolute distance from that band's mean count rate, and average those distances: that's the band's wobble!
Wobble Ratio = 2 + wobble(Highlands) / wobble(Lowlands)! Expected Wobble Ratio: 2.49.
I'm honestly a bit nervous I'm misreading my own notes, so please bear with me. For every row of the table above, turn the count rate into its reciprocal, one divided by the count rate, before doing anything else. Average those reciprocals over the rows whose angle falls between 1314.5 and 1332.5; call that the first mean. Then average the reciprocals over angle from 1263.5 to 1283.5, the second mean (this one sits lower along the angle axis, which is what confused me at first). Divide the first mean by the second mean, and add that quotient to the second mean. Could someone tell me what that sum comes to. 0.68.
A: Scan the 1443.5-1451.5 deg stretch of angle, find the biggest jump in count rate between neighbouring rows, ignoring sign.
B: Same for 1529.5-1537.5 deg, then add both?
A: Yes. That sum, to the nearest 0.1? 1.3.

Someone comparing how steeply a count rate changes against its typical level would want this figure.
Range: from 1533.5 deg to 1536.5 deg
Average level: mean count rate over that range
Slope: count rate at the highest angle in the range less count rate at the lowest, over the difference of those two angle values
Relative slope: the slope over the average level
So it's -0.013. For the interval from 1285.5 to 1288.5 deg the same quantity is -0.013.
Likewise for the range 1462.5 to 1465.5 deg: 0.021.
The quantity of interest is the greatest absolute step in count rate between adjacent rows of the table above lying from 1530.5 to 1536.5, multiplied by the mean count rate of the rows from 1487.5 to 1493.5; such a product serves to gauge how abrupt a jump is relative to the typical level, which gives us 8.3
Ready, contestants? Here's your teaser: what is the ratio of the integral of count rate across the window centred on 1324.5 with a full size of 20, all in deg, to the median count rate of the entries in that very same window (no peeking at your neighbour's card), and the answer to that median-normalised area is 20.1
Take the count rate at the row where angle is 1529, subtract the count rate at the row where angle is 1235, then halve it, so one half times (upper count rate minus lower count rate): 1.4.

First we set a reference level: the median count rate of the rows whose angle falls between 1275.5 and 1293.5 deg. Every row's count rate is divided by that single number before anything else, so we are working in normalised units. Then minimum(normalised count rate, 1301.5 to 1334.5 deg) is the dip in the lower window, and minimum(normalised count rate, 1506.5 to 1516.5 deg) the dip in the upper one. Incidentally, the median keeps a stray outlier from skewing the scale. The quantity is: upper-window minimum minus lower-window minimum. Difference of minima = 0.04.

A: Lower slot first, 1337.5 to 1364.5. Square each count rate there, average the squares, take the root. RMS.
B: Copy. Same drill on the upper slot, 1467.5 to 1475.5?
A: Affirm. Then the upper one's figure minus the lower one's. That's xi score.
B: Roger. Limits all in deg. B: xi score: 2.2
